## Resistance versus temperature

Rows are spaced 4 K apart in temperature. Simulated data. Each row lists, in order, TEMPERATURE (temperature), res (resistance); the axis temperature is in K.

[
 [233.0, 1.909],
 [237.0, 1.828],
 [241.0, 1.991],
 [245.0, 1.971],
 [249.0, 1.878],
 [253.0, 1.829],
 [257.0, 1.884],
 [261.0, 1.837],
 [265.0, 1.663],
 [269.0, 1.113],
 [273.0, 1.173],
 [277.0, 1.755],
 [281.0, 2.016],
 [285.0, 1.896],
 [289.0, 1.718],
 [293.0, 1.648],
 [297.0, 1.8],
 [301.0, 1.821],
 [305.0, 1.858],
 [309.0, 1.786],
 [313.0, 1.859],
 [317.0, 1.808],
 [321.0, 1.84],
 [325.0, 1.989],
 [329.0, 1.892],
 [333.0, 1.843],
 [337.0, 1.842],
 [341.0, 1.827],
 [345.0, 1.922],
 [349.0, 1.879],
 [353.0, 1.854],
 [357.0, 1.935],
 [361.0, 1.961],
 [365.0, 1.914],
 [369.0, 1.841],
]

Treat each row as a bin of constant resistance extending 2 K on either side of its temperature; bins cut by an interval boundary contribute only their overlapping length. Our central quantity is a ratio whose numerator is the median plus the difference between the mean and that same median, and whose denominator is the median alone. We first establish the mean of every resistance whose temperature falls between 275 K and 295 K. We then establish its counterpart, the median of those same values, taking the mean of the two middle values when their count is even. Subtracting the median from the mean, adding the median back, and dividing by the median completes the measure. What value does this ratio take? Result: 1.03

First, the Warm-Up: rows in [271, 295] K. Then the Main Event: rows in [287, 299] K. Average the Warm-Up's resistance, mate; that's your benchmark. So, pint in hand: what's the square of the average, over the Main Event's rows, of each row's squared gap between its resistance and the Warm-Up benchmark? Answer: 0.0000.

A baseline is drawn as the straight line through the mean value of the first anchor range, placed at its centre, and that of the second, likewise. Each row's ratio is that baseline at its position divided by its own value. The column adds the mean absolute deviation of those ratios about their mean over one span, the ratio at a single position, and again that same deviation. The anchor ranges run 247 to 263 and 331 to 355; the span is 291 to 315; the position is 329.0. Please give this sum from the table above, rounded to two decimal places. 1.05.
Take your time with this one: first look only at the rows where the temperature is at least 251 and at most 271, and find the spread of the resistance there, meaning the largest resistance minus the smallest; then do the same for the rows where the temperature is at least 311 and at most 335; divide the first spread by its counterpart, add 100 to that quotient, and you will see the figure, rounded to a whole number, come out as 104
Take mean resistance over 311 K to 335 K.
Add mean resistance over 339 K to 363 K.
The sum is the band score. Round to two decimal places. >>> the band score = 3.77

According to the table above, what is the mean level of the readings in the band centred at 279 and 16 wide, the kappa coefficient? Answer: 1.71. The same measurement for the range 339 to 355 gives 1.87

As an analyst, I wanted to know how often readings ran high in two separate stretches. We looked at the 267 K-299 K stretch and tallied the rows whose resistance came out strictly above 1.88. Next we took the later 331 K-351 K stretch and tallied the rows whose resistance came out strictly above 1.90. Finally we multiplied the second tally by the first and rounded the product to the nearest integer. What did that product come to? 2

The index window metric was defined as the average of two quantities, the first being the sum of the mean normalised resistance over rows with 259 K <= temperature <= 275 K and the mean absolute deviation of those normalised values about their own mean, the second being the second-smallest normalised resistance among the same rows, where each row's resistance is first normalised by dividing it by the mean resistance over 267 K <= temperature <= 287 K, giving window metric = 0.919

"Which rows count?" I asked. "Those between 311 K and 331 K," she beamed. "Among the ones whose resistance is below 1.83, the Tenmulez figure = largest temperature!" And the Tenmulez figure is 317.0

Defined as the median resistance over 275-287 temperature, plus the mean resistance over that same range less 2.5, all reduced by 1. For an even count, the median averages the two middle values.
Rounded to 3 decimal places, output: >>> 0.285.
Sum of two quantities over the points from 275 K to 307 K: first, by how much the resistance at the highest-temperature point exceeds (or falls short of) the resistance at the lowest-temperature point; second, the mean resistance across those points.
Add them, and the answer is 1.92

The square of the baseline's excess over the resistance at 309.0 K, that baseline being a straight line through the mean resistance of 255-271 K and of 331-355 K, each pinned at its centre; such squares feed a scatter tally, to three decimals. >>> 0.001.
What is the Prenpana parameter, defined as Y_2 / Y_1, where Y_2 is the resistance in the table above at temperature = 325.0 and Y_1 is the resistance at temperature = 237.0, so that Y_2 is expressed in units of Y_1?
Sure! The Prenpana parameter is 1.09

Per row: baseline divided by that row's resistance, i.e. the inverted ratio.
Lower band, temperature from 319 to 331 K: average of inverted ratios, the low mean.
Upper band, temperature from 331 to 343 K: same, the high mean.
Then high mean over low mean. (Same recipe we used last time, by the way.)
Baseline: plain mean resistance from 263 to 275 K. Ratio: 1.04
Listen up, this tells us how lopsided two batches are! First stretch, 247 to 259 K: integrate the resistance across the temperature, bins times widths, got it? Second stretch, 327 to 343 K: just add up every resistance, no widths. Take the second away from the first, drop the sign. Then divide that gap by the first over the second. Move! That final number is 5.0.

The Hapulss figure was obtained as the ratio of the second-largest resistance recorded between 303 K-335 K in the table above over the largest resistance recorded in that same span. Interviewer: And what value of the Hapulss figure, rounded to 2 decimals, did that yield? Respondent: 0.95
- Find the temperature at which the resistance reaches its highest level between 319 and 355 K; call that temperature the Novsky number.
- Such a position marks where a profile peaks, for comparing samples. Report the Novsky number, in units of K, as 325.0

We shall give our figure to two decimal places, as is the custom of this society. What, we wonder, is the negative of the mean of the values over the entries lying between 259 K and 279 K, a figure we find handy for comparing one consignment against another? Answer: -1.51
